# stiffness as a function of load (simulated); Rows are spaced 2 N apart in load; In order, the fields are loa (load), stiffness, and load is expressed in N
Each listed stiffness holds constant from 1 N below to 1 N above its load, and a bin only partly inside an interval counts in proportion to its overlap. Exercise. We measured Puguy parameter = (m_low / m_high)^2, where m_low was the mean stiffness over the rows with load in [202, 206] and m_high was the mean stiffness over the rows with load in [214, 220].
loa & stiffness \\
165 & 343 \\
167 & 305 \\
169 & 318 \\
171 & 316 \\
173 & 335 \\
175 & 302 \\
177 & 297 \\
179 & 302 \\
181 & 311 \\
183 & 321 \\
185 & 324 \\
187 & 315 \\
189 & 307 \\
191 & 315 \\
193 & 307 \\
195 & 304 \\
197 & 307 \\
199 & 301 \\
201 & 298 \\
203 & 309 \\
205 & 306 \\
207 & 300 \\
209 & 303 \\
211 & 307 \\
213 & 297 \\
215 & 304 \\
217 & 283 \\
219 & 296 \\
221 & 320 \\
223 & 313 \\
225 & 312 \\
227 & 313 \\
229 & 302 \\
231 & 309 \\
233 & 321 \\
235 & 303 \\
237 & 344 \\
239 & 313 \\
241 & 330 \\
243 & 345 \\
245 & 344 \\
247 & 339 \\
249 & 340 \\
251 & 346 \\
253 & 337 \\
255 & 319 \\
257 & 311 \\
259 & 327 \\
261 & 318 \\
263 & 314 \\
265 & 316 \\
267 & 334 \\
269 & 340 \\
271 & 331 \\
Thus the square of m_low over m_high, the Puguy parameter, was 1.09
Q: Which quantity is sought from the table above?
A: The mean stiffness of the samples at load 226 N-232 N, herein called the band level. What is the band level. 308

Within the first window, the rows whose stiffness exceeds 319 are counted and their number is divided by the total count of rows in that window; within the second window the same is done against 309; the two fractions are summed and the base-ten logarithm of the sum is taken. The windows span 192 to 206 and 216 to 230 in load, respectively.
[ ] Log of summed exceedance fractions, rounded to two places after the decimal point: -0.24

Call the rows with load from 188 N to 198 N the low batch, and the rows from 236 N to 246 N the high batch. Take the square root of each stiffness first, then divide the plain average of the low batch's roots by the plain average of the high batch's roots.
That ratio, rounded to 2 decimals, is 0.96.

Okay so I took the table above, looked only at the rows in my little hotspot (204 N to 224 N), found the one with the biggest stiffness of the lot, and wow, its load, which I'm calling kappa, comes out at 221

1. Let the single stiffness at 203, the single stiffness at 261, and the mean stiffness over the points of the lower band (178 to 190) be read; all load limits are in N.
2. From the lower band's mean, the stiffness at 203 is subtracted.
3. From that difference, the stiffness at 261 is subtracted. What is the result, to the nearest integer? -314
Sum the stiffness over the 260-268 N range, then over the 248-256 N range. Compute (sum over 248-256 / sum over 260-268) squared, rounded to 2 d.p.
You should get 1.10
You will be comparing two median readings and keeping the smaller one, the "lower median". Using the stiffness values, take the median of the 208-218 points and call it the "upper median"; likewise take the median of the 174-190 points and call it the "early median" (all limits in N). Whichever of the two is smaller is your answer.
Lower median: 303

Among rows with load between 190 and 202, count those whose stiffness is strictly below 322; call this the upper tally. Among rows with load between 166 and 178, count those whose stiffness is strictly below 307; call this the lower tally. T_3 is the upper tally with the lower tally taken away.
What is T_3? 3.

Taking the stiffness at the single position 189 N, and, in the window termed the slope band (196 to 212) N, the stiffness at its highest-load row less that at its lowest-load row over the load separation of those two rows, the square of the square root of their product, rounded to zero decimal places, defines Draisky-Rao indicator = 0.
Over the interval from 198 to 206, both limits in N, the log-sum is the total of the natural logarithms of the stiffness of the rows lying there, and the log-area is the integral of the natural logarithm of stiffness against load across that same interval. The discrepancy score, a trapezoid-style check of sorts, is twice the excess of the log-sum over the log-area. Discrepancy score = -45.7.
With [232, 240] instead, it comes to -46.1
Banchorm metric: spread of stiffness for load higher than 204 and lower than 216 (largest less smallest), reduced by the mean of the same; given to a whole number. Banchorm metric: -293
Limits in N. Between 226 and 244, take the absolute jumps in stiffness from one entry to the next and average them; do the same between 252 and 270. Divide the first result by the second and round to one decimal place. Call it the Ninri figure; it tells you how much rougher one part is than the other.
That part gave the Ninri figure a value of 1.9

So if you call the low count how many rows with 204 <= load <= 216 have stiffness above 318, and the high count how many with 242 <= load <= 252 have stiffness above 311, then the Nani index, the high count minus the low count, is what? 5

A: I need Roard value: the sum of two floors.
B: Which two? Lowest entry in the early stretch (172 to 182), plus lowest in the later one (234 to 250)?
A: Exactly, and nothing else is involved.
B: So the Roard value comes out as 600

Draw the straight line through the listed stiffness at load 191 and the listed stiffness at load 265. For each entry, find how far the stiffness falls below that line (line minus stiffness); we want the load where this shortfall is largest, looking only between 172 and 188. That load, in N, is 177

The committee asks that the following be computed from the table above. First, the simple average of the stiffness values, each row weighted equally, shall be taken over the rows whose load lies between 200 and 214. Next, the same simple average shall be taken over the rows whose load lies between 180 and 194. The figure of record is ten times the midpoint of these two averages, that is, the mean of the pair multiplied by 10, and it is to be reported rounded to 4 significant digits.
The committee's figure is 3086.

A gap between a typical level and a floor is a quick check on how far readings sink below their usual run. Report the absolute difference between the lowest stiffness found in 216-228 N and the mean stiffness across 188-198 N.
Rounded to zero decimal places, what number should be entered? 25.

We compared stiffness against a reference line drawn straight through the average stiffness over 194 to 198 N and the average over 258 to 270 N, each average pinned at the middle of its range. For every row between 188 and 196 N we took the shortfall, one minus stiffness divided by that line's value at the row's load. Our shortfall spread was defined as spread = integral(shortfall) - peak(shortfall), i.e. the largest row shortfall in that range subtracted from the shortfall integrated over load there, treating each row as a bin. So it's -0.11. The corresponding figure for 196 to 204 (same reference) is 0.05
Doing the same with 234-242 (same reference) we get -0.17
